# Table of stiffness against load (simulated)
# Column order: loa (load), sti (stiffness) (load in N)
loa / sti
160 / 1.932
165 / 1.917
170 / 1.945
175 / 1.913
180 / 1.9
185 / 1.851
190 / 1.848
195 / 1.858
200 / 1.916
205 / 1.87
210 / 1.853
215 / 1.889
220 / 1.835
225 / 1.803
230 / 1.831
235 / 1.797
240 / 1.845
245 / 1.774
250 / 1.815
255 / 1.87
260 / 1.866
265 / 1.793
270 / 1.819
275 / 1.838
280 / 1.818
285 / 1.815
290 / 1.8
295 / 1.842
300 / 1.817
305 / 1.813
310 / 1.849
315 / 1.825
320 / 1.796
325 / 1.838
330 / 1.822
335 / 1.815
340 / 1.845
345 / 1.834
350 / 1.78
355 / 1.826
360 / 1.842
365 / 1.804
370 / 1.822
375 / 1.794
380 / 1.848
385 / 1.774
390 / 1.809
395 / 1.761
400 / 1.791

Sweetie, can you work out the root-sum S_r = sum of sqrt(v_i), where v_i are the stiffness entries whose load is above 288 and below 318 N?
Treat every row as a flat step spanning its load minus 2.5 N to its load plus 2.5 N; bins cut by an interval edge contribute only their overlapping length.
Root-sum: 8.10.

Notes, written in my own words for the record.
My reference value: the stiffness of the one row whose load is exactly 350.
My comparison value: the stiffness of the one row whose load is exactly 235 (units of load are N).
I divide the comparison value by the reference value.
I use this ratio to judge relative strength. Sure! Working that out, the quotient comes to 1.01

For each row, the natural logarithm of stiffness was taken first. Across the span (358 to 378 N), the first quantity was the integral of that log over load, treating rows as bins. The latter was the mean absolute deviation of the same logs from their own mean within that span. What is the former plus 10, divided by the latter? 2414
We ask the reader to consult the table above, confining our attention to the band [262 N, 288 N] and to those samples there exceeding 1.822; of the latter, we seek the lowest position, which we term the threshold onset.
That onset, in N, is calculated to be 275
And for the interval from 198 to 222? 200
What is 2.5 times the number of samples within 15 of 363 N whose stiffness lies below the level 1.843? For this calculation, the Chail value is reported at 15.0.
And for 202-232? 7.5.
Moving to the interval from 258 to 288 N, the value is 12.5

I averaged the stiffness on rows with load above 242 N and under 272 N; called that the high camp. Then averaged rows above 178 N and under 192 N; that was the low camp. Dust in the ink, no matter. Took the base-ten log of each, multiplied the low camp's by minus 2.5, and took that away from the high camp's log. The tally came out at 0.938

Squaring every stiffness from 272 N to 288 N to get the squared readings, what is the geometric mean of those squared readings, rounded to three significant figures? 3.33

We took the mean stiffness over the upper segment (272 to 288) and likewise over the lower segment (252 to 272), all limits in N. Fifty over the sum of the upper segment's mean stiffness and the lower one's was 13.7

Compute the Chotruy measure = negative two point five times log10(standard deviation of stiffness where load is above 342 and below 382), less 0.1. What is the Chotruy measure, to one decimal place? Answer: 4.0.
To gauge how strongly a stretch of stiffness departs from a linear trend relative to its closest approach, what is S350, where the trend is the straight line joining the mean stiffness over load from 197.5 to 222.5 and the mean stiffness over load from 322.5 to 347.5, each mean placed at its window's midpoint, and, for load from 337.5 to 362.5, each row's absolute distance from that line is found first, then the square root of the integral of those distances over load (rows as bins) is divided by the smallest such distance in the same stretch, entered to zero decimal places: 355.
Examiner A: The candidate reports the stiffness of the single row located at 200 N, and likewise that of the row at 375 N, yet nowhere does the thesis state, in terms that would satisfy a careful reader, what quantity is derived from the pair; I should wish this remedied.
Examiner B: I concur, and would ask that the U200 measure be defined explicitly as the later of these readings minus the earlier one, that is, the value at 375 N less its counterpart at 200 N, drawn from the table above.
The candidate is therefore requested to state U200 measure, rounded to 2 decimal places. -0.12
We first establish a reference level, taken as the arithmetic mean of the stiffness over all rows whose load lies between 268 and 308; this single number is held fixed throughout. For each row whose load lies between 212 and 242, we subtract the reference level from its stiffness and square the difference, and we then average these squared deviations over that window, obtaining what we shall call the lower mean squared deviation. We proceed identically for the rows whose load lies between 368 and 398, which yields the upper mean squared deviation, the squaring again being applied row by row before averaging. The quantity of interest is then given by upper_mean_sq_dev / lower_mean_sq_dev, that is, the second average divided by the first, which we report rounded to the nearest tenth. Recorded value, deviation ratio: 1.1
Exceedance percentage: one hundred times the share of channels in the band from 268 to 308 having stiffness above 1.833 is 25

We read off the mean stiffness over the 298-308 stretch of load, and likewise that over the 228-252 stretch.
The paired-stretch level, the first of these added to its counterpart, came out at 3.63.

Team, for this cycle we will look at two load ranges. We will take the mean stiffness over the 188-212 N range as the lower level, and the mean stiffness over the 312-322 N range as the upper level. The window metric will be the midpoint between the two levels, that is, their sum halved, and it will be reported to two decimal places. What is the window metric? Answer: 1.84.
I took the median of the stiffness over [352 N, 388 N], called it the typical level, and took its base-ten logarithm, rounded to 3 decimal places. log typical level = 0.261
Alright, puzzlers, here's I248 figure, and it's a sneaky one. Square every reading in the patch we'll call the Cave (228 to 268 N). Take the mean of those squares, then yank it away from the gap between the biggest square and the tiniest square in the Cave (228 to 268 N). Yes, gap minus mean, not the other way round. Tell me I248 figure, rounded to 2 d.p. -2.98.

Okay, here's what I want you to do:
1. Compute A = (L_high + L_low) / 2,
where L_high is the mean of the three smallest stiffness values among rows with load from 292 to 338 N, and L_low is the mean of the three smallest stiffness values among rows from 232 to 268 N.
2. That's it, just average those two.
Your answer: 1.80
